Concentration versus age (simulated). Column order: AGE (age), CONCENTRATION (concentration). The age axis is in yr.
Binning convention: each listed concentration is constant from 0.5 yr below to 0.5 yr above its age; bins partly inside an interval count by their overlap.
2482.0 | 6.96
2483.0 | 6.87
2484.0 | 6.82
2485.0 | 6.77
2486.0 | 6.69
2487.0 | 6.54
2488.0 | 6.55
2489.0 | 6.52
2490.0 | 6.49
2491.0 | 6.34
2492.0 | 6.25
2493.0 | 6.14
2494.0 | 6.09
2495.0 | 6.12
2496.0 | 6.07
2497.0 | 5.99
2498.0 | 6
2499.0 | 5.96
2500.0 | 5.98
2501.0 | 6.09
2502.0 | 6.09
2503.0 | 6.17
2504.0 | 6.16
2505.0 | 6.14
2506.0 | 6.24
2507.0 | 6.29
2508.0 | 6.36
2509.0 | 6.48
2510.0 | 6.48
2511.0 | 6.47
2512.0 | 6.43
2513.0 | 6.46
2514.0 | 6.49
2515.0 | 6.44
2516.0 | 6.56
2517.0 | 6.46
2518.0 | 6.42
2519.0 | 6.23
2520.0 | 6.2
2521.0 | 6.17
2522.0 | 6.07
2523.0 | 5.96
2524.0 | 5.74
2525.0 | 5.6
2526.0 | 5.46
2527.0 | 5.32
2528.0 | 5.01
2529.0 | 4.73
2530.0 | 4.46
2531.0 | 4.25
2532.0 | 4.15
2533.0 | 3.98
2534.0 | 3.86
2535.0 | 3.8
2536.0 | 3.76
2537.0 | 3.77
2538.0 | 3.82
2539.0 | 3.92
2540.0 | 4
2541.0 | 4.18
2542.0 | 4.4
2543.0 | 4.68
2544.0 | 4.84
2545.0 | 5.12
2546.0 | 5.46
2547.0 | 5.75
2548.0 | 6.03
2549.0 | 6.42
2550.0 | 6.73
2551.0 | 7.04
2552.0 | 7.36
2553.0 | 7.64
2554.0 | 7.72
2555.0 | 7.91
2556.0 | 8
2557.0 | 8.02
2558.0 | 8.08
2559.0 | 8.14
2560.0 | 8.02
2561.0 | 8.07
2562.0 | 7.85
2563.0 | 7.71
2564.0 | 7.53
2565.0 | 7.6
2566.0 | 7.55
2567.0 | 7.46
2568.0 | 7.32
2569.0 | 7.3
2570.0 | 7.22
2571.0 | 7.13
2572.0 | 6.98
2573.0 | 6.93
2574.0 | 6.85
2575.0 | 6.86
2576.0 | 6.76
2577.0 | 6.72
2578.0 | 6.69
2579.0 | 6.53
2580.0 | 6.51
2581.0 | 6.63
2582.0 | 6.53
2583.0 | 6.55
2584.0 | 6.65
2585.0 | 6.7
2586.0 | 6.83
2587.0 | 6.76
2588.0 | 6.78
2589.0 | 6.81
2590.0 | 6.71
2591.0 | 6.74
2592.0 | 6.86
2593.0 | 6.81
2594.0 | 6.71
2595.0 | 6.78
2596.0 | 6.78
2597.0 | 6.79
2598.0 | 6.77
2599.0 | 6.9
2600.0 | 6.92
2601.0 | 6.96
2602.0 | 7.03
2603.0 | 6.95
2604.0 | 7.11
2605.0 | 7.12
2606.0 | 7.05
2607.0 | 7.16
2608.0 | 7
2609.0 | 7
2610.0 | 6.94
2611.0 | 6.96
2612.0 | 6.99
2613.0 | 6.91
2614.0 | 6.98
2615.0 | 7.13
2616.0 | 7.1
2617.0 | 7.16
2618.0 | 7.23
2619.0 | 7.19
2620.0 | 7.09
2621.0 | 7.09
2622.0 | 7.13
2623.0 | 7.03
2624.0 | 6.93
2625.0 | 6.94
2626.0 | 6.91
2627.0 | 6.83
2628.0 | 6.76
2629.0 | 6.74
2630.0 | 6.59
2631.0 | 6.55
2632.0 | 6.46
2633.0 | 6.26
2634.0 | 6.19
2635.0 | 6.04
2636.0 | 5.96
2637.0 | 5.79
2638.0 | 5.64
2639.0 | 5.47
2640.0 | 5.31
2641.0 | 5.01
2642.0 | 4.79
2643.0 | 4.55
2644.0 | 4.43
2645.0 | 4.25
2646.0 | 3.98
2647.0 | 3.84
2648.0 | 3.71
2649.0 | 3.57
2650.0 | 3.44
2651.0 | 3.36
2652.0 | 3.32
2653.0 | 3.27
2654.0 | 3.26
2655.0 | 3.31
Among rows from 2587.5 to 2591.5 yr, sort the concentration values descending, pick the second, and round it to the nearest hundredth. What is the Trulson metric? 6.78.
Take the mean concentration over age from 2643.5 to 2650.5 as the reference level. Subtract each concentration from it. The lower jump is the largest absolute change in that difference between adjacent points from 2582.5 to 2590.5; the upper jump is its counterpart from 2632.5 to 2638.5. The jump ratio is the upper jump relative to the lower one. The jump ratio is 1.31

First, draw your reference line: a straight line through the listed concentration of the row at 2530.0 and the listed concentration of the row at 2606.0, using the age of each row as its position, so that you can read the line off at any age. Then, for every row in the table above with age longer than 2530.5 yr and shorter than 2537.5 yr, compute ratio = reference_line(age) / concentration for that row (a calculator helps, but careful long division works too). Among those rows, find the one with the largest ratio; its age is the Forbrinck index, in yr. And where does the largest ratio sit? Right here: 2537.0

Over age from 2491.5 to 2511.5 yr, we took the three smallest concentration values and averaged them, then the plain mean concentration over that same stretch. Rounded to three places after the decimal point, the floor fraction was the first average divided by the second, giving 0.967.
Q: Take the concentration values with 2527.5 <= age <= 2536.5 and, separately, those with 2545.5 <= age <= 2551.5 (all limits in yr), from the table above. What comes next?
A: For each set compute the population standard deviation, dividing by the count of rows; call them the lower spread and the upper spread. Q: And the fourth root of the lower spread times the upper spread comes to 0.69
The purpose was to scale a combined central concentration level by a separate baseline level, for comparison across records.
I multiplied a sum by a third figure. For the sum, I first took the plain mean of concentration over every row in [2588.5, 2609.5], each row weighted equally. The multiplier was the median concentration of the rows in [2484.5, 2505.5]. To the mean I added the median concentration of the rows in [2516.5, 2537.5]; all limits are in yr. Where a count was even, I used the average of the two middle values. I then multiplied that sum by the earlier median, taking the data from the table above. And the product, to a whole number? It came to 75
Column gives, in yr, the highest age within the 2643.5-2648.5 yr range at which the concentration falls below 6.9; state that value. 2648.0 yr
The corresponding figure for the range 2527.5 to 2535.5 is 2535.0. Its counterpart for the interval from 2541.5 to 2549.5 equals 2549.0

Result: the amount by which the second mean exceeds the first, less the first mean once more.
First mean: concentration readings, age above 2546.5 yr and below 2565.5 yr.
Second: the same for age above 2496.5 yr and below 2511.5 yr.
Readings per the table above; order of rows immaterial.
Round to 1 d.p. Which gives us -8.7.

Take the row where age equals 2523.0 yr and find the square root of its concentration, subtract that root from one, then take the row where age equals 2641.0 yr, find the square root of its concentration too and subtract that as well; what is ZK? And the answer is -3.7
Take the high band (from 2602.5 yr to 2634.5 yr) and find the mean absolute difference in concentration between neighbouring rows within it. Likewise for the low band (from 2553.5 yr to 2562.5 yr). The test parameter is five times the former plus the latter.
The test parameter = 0.46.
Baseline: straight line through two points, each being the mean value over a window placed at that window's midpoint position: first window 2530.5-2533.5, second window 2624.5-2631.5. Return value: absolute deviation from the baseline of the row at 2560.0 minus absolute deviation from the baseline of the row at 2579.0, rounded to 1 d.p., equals 2.0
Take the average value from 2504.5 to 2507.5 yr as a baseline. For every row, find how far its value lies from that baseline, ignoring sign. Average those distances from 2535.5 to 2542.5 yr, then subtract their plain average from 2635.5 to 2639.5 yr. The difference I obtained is 1.7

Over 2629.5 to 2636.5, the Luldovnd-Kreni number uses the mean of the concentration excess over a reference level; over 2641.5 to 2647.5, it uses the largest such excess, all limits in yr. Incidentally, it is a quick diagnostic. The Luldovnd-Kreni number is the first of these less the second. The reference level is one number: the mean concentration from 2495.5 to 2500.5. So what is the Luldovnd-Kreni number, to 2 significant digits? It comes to 1.5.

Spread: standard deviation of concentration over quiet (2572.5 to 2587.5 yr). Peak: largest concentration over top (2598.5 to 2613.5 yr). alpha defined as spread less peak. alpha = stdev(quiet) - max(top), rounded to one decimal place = -7.0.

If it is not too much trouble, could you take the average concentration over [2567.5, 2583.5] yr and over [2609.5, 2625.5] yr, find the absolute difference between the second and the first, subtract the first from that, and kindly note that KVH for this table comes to -6.6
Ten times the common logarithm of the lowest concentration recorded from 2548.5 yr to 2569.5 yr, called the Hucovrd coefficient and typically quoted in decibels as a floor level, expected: 8.1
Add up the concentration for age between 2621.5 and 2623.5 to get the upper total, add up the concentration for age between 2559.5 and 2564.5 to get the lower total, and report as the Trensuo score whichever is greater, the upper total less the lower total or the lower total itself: 39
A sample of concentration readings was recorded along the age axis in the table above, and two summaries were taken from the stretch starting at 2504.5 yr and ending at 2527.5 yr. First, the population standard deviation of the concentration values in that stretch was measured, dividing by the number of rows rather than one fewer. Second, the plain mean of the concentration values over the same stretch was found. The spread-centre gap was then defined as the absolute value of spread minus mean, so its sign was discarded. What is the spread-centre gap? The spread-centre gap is 5.85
